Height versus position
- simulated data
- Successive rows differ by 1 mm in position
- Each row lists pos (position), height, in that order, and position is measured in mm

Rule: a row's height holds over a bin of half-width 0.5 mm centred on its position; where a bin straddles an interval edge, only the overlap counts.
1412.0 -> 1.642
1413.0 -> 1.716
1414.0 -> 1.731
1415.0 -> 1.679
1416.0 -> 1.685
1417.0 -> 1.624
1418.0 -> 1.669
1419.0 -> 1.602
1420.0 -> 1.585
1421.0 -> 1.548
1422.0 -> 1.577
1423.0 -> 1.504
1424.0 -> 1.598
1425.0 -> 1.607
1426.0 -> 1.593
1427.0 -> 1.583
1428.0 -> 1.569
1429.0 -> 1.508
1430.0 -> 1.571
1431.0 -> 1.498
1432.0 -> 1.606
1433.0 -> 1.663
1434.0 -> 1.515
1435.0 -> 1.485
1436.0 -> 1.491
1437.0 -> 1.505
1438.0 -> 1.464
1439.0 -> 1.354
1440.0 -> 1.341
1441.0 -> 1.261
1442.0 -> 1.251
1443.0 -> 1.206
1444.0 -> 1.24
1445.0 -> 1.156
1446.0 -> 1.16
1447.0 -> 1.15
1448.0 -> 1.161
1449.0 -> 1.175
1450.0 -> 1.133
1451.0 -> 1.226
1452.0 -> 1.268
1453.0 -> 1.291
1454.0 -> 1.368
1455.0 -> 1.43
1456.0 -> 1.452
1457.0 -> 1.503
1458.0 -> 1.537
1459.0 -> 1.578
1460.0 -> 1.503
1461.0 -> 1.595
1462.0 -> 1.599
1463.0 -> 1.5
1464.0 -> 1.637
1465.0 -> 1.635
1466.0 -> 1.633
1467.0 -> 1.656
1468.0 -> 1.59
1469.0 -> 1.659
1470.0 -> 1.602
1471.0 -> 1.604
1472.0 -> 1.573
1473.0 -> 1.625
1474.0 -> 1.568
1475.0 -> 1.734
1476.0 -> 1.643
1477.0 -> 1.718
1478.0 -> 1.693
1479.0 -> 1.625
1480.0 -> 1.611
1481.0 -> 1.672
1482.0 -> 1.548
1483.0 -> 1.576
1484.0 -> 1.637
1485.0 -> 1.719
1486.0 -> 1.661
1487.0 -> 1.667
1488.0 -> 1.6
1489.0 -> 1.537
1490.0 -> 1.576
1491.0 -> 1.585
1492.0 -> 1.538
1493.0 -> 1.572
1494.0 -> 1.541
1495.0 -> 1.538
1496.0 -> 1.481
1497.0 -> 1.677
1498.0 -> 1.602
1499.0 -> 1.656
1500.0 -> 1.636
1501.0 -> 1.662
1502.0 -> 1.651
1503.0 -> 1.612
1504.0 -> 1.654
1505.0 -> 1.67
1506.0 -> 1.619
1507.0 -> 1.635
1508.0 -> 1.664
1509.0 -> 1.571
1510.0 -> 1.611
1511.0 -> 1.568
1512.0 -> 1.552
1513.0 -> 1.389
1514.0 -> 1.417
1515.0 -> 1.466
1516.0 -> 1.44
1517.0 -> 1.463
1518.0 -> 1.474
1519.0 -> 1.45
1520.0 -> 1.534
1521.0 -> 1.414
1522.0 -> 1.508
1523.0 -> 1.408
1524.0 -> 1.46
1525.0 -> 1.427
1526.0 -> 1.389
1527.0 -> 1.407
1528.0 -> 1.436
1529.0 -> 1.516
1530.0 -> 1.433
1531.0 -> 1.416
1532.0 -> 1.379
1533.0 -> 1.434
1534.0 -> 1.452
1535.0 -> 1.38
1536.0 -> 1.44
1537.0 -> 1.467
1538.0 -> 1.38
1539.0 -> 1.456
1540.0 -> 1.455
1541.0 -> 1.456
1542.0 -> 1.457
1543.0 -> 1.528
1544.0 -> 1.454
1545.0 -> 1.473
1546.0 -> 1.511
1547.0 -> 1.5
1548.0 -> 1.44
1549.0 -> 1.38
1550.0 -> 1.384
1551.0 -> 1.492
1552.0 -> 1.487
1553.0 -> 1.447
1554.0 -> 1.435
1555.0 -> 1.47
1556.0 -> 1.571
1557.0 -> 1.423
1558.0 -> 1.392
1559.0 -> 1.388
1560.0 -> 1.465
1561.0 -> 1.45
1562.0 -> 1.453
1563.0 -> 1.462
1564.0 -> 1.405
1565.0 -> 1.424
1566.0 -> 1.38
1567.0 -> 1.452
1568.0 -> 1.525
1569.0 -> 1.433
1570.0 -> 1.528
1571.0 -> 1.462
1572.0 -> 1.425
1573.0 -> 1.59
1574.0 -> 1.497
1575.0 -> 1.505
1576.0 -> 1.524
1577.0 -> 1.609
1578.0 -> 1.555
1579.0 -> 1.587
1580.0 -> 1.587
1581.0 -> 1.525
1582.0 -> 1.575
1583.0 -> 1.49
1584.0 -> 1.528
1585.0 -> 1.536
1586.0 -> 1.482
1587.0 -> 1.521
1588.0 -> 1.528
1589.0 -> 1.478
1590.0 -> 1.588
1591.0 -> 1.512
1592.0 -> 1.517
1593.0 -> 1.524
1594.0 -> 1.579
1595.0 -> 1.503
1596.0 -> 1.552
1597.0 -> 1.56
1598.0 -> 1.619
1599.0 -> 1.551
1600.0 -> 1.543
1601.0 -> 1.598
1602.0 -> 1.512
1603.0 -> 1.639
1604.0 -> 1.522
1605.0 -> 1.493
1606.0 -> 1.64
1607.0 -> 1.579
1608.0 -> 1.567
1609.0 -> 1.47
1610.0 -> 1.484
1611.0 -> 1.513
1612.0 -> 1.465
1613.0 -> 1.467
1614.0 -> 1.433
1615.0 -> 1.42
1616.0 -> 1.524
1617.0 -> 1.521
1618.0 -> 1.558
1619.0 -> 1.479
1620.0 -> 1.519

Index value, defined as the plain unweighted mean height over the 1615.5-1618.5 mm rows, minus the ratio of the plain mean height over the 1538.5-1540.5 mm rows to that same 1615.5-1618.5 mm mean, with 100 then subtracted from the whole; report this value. -99.4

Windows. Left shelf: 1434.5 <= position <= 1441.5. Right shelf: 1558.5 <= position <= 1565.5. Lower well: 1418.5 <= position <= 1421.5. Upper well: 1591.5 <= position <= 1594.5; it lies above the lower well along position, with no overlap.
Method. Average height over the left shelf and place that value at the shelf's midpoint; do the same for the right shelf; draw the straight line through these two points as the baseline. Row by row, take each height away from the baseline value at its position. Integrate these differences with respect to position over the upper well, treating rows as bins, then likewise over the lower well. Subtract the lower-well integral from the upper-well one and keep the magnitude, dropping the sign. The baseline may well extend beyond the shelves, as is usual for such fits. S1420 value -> 0.2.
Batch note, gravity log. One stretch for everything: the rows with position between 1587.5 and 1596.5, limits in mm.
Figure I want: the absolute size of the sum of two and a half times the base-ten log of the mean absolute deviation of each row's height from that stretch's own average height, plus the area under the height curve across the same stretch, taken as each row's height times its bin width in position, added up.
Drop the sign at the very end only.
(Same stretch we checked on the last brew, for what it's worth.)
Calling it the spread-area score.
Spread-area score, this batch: 9.9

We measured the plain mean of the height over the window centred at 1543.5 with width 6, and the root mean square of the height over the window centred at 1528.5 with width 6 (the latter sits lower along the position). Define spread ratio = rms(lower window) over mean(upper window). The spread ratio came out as 0.97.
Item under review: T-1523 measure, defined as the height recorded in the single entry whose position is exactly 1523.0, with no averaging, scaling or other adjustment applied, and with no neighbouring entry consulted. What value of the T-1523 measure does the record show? 1.408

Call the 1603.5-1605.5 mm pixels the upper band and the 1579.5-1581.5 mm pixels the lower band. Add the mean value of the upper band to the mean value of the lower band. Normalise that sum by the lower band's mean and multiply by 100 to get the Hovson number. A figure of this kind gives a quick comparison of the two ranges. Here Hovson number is 197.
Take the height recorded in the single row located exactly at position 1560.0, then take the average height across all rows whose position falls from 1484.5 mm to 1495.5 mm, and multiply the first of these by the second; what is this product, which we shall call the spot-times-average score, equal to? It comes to 2.34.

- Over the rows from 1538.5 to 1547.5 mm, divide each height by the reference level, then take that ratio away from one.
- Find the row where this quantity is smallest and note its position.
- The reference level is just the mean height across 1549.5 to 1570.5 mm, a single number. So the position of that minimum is 1543.0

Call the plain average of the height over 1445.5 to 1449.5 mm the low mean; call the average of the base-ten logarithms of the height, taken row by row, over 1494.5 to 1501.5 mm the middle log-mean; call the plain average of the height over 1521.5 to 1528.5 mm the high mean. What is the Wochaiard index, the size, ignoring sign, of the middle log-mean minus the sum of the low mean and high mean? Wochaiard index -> 2.39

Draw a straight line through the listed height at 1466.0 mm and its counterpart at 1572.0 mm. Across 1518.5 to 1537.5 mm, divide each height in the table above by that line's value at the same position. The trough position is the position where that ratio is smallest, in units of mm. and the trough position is 1526.0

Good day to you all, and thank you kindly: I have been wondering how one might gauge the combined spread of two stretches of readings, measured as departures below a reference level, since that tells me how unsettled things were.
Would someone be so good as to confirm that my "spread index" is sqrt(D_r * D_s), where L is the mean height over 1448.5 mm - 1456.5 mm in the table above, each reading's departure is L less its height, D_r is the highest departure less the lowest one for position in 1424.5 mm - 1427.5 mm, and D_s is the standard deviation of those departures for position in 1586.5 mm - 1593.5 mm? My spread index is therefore 0.03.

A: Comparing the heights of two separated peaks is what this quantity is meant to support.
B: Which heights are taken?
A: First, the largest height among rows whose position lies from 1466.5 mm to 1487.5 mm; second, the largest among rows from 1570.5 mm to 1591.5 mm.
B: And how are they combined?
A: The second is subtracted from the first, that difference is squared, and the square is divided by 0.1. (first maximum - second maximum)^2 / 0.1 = 0.16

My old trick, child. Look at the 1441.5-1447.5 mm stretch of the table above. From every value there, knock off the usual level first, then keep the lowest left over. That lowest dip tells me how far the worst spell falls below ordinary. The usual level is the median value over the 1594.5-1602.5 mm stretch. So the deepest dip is -0.40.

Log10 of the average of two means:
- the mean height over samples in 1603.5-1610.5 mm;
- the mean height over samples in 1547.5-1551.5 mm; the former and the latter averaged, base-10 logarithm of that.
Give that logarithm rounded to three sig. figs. 0.170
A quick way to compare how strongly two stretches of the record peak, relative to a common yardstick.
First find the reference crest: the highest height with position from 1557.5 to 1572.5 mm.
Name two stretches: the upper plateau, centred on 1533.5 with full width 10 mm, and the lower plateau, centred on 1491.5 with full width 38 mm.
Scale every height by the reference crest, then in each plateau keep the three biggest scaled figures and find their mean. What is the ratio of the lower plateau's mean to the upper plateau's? 1.17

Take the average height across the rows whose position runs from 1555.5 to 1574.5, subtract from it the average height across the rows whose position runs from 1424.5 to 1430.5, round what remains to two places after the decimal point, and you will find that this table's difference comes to -0.11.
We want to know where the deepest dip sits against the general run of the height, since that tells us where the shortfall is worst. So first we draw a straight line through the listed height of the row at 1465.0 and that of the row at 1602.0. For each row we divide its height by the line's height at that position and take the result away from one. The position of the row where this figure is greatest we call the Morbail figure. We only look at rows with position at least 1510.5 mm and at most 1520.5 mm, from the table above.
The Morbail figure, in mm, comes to 1513.0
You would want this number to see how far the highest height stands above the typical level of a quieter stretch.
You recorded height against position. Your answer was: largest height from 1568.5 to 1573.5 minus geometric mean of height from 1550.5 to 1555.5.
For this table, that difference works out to 0.12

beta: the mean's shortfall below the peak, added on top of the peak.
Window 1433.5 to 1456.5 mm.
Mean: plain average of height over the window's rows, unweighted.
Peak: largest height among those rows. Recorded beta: 1.72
